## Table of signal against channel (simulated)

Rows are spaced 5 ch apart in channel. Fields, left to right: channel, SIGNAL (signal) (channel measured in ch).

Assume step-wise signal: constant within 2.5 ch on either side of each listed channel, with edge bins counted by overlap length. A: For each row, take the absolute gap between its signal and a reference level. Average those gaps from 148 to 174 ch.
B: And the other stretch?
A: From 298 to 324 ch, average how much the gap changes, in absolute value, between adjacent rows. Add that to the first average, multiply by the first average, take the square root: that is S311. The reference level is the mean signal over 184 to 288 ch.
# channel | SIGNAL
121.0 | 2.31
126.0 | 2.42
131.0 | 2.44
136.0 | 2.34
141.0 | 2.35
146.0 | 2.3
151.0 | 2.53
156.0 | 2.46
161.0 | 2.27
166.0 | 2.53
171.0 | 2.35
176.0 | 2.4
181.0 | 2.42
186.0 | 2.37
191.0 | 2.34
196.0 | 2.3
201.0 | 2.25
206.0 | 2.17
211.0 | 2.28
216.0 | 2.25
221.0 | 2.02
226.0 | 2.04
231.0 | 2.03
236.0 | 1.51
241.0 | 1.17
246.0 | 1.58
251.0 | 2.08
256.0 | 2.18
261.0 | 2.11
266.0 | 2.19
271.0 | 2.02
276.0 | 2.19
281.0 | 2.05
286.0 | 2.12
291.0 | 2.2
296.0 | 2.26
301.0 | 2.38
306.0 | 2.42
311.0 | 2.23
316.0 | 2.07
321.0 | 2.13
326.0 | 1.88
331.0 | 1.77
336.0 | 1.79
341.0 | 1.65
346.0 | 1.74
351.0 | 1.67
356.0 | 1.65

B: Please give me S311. 0.42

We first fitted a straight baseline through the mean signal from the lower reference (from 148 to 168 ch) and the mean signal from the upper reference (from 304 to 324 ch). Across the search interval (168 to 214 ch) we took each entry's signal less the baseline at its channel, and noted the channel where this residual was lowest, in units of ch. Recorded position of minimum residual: 206.0 ch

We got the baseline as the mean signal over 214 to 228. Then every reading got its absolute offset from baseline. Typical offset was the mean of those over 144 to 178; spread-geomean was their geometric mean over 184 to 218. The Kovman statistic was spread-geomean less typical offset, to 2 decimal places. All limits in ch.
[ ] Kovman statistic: -0.14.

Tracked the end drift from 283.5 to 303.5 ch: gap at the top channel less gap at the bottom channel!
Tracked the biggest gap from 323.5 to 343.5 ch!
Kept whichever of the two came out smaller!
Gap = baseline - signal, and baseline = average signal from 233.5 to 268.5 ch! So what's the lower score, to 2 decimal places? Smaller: -0.26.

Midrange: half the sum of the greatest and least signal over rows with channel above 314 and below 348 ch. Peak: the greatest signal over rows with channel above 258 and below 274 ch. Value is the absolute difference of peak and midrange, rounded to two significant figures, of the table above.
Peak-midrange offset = 0.30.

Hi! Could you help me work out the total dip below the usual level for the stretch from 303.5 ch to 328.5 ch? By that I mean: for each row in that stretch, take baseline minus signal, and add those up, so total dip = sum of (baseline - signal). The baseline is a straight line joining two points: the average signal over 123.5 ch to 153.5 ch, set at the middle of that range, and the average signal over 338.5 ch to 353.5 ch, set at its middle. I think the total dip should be -1.8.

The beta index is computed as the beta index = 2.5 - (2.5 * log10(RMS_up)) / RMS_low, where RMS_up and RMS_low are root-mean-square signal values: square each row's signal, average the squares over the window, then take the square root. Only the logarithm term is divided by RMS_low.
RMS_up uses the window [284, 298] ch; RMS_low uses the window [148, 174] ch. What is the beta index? 2.15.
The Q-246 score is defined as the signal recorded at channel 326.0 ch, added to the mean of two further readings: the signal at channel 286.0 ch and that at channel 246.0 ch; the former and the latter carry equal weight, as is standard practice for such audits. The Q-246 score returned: 3.7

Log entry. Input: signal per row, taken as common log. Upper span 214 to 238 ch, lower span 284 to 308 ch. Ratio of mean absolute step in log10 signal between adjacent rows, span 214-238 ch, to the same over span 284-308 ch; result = 3.2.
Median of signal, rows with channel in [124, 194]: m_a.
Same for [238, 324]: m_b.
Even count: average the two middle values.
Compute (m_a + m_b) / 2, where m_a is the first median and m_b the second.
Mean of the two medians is 2.26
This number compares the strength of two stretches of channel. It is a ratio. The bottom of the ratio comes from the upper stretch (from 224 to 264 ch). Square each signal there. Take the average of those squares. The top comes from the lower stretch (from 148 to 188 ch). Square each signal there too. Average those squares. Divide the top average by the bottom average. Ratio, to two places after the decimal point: 1.67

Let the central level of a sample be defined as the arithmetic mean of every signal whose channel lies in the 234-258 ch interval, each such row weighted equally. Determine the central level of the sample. 1.7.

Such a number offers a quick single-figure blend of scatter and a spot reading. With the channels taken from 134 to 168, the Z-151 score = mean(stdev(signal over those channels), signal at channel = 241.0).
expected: 0.64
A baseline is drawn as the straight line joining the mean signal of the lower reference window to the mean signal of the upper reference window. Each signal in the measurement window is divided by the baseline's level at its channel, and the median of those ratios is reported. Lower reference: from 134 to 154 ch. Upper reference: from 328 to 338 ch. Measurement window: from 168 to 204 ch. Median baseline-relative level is 1.05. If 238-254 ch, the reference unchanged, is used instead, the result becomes 0.77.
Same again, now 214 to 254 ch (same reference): 0.95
